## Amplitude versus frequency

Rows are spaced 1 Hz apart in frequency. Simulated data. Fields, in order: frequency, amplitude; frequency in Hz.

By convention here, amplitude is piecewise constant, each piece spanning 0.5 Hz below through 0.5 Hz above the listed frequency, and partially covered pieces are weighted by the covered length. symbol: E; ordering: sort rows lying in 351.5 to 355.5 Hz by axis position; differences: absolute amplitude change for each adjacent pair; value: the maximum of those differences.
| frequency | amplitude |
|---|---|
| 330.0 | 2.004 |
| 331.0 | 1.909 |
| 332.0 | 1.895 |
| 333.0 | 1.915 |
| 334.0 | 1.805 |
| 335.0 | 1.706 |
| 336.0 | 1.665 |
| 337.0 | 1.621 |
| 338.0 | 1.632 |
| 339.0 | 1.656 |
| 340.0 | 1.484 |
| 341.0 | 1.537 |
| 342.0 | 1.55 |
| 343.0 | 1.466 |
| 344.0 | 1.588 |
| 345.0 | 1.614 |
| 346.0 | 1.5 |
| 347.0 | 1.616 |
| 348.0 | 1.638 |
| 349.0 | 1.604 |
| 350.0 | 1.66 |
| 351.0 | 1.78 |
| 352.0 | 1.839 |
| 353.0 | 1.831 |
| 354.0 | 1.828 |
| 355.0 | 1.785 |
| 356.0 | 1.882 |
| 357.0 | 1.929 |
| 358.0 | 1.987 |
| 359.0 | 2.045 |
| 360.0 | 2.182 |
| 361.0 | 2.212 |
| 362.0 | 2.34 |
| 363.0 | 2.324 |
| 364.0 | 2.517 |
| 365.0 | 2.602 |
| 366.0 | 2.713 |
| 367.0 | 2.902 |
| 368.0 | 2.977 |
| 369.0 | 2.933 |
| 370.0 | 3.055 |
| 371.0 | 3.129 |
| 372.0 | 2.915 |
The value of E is 0.04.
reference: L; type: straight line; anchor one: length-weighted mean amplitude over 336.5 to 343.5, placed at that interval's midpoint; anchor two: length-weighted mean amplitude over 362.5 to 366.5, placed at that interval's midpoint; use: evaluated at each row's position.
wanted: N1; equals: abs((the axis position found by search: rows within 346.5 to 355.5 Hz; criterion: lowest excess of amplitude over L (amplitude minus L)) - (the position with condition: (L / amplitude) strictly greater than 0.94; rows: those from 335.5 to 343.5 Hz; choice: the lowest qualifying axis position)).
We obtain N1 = 15 Hz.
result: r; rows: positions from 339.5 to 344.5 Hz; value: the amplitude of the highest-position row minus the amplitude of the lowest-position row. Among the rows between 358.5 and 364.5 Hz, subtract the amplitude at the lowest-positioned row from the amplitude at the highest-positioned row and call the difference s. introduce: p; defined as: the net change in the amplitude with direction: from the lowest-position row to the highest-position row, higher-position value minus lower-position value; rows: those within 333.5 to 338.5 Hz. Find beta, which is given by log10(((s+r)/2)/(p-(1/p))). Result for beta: -1.29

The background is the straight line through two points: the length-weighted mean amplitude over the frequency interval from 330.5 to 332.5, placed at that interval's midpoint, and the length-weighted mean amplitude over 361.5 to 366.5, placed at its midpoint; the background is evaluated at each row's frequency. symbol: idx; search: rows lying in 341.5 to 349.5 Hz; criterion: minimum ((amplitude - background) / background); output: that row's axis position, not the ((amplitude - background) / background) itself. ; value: 346.0 Hz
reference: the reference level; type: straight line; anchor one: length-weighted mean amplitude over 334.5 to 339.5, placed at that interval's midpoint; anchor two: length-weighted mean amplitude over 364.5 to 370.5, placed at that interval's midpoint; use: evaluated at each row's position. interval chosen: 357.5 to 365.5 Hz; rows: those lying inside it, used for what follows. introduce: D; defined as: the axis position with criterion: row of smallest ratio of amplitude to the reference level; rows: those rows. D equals 358.0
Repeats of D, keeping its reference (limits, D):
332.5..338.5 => 338.0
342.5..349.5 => 346.0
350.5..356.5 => 355.0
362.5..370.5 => 363.0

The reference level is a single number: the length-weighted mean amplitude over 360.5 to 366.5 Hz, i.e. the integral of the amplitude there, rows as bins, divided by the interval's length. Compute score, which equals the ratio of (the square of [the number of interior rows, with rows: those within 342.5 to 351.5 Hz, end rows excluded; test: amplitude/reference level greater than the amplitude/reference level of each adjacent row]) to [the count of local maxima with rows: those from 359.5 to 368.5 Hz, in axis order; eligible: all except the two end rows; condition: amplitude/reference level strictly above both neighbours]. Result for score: 4.00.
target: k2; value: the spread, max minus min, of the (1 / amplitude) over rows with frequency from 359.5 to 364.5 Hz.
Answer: 0.061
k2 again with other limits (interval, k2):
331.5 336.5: 0.078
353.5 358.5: 0.057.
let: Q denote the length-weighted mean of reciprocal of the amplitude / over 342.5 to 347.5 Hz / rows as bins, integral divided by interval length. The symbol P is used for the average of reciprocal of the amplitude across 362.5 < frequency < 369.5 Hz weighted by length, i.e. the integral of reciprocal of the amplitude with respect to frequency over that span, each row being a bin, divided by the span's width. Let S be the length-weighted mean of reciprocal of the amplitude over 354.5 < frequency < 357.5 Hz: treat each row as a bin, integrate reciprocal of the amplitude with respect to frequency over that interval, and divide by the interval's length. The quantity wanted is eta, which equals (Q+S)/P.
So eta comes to 3.17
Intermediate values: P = 0.37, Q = 0.64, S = 0.54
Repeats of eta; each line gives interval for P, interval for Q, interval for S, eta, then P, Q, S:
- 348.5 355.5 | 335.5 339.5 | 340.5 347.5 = 2.20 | 0.57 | 0.61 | 0.64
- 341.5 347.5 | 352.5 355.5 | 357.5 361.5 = 1.60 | 0.64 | 0.55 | 0.48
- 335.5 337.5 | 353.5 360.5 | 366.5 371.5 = 1.39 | 0.61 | 0.52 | 0.33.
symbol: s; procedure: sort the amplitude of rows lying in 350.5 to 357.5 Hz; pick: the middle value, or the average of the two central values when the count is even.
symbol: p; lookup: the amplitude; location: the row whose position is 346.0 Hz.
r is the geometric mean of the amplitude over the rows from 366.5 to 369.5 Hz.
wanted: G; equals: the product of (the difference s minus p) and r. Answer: 1.0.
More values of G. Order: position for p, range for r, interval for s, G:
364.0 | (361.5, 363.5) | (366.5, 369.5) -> 1.0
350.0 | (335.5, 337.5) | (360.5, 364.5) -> 1.1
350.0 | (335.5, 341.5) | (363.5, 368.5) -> 1.7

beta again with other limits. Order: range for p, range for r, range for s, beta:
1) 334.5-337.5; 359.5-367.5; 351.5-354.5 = -1.52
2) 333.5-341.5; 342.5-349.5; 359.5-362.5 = -1.37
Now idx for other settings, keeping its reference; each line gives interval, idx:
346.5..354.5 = 349.0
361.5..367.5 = 363.0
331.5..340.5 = 340.0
